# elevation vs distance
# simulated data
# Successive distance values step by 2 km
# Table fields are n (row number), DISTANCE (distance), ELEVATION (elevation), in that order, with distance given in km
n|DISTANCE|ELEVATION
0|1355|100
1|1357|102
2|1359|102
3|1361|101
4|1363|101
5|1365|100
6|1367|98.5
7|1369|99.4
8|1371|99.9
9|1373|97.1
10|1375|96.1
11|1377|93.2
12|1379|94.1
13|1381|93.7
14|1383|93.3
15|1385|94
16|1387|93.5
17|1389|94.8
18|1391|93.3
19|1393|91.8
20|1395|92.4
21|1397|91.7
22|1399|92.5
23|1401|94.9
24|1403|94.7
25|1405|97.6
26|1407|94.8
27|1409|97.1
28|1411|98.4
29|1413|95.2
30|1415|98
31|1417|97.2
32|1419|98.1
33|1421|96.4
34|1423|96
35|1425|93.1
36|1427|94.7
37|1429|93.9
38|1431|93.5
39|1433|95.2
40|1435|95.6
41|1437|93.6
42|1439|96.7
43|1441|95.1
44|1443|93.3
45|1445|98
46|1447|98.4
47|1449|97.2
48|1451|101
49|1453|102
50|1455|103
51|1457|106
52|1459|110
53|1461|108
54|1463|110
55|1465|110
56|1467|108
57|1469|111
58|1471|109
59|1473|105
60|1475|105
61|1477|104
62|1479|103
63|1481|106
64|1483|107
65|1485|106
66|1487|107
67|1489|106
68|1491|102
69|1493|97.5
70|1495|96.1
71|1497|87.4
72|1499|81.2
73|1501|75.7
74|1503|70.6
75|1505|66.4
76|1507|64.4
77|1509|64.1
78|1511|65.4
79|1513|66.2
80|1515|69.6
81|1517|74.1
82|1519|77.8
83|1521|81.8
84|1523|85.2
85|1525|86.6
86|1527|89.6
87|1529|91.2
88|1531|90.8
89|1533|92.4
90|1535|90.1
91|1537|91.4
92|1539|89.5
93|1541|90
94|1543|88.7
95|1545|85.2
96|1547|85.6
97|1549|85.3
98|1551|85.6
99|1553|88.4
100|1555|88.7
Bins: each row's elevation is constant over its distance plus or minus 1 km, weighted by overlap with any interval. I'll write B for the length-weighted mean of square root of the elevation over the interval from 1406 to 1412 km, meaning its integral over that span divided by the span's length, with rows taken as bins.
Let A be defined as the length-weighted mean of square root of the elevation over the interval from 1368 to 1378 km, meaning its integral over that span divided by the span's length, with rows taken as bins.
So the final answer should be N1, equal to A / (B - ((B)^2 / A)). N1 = 534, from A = 9.86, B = 9.8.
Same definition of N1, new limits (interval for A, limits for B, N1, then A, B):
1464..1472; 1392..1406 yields 14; 10.46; 9.7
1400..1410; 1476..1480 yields -24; 9.79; 10.2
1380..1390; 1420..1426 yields -144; 9.69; 9.8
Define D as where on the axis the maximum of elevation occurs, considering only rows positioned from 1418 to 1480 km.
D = 1469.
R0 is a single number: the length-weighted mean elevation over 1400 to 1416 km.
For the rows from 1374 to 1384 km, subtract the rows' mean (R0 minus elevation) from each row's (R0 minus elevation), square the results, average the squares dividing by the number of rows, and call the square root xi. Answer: 1.1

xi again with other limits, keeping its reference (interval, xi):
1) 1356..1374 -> 1.5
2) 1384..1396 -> 1.0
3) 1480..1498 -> 6.4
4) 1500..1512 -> 4.1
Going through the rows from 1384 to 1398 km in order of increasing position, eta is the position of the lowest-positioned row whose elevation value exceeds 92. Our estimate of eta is 1385 km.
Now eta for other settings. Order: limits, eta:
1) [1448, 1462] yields 1449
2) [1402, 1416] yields 1403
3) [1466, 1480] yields 1467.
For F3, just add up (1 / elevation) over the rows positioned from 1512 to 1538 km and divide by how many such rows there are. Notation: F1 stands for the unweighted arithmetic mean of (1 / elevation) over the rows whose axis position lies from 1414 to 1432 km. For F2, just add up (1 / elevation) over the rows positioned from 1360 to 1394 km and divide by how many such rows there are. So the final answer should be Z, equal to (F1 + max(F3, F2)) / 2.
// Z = 0.0113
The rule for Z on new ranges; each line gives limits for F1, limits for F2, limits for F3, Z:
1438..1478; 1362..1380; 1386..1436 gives 0.0101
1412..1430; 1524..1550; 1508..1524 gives 0.0121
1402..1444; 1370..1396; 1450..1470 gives 0.0105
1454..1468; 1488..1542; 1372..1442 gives 0.0108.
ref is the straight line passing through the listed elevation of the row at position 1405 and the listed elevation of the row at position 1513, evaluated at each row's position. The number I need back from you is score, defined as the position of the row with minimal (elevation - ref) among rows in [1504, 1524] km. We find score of 1507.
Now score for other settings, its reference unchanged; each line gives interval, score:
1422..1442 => 1425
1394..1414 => 1397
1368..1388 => 1377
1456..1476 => 1457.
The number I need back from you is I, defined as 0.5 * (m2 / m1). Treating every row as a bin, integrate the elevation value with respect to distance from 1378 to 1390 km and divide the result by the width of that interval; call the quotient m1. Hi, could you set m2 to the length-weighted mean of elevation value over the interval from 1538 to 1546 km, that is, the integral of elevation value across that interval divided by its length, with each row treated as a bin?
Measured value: 0.470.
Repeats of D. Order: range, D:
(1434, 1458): 1457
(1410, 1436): 1411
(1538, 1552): 1541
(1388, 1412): 1411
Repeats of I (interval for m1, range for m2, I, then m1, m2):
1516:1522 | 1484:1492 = 0.676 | 78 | 105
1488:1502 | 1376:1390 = 0.508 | 92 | 94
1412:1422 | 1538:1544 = 0.461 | 97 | 89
